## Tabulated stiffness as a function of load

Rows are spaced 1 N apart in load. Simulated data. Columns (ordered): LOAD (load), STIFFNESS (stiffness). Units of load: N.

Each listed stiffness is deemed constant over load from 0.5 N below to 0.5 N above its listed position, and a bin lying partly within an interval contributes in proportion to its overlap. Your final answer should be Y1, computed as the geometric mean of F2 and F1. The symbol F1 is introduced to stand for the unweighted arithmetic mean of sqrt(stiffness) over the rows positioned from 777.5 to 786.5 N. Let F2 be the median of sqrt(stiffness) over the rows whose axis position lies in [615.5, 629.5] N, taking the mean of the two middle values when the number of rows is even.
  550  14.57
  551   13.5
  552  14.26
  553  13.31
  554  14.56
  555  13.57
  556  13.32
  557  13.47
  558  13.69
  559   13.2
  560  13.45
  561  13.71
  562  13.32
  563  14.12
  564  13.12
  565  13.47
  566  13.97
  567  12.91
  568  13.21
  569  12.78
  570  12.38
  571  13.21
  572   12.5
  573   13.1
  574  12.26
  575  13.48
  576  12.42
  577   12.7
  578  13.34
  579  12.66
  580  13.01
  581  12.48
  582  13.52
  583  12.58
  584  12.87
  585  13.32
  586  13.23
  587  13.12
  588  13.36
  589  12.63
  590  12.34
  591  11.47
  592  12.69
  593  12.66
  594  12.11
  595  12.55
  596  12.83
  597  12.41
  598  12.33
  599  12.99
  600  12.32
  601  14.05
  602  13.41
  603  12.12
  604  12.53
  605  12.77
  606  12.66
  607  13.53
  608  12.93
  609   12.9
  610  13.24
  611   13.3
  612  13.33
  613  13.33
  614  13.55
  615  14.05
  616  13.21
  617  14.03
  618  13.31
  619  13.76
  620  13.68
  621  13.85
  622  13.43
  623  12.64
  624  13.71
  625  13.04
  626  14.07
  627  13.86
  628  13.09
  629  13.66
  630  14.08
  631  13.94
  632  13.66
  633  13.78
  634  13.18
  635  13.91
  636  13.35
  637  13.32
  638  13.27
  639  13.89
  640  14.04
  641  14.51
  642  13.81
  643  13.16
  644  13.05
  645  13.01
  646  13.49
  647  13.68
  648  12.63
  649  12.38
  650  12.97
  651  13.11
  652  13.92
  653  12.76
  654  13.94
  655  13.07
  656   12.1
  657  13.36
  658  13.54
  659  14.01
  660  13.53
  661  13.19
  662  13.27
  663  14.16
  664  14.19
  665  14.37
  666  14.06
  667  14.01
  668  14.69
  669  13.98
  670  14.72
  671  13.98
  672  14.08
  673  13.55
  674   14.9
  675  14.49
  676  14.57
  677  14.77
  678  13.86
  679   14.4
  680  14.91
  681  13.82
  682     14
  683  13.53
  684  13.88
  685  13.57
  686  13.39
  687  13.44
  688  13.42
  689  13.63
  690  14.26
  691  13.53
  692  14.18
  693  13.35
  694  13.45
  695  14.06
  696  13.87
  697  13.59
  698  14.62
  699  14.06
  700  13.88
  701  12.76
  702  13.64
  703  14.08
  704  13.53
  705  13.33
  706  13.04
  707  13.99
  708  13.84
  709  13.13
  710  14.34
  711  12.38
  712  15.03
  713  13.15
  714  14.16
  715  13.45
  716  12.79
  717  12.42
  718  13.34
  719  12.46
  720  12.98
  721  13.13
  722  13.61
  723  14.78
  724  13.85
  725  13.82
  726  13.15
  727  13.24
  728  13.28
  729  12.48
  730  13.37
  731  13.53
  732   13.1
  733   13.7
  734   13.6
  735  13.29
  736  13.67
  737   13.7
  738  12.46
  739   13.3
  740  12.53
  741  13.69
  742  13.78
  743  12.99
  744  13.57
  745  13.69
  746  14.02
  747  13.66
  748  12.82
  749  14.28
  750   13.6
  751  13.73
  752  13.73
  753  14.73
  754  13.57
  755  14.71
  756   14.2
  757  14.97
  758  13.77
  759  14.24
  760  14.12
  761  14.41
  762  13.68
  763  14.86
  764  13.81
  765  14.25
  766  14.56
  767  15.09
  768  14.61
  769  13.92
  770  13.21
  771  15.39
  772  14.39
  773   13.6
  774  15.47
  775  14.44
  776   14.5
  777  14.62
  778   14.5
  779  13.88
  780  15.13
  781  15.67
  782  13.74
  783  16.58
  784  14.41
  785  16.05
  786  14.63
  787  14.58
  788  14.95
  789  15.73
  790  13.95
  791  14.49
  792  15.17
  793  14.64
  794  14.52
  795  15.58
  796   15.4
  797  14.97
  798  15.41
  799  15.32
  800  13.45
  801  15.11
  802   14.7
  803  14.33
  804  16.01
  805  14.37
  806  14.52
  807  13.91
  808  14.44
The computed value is 3.78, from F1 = 3.87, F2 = 3.70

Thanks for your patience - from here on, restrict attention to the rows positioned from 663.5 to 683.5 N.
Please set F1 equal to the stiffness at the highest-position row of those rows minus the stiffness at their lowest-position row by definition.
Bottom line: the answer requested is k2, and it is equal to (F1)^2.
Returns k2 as 0.4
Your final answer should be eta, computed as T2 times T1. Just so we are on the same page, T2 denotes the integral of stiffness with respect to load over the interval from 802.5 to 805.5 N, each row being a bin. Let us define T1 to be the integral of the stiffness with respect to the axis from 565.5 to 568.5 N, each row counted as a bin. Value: 1792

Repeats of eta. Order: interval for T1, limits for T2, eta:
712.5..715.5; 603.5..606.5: 1547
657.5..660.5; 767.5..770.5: 1715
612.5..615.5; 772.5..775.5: 1781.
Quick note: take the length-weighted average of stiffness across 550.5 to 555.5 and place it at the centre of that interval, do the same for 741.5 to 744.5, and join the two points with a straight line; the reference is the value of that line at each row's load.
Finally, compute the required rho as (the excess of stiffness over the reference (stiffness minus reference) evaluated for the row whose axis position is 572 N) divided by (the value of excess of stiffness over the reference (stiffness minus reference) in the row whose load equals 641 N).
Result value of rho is -1.5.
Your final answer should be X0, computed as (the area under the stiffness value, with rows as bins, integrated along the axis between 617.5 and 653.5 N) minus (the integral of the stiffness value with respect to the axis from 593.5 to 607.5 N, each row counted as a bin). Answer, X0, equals 306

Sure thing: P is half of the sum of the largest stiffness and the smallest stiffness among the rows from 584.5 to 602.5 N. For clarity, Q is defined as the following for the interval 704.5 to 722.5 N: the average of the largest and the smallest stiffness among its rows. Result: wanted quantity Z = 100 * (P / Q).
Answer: 93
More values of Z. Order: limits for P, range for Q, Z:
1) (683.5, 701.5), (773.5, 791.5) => 90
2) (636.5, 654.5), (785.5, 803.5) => 92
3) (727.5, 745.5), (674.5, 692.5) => 93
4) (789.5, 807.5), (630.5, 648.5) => 109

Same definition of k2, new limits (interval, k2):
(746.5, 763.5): 1.4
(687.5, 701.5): 0.4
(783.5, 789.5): 1.7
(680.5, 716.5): 1.1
